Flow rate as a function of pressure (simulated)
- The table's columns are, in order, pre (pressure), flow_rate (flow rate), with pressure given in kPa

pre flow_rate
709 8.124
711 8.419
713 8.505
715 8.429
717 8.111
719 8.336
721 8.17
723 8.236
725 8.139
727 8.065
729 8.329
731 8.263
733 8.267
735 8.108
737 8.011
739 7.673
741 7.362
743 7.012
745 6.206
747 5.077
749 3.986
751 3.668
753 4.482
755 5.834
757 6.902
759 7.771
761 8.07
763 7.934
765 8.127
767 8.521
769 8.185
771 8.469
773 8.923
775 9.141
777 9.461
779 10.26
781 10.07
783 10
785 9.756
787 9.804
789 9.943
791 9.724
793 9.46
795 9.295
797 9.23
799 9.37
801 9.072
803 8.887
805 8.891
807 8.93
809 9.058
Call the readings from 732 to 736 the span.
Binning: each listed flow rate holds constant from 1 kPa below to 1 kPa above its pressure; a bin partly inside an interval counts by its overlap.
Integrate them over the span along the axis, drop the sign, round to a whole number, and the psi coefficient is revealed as 33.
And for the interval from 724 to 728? 32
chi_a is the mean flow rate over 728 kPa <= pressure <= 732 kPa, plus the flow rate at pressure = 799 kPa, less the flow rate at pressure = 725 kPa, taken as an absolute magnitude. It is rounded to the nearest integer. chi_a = 10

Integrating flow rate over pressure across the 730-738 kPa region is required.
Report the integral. 65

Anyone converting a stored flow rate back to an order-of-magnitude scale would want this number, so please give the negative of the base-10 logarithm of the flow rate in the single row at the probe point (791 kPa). -0.988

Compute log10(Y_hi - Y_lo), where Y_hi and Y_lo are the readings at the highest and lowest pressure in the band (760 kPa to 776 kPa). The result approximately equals 0.03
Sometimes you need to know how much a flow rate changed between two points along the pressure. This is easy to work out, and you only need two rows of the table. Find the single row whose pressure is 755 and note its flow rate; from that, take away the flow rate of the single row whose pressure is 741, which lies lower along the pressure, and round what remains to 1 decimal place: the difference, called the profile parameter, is -1.5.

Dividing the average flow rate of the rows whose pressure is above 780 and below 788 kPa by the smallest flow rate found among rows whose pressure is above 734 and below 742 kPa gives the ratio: 1.35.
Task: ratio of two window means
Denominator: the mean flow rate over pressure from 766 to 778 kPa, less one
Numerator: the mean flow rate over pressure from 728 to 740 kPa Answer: 1.04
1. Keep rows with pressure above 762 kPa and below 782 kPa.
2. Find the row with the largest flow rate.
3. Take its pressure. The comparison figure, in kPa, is 779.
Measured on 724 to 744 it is 729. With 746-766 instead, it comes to 765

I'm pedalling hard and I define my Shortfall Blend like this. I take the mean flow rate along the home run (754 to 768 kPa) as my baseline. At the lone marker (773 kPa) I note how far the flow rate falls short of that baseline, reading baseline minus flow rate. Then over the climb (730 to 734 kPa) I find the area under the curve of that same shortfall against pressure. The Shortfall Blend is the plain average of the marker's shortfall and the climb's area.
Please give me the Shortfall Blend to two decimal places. -2.01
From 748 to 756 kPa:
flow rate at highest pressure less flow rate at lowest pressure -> 2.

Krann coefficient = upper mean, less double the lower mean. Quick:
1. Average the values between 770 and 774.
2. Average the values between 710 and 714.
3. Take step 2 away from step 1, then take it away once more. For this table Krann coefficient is -8.2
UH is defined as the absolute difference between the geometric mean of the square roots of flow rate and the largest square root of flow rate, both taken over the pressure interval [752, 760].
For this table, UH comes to 0.31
